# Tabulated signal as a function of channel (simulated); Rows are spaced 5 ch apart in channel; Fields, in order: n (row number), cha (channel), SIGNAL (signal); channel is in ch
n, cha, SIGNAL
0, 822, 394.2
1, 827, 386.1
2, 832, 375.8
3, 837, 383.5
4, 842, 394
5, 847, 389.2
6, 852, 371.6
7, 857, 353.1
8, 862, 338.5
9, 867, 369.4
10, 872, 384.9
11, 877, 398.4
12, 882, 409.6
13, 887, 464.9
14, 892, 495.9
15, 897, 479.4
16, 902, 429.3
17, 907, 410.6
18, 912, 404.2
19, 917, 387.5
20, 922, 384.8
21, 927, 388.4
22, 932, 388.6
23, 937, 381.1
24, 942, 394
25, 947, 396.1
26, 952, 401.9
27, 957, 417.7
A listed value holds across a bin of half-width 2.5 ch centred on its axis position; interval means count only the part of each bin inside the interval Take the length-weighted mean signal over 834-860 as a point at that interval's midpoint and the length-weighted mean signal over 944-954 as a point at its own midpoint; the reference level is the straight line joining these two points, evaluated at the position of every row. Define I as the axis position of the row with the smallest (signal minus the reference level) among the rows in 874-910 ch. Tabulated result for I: 877 ch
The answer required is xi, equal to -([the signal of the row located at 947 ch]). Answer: -396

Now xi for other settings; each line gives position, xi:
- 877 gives -398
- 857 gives -353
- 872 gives -385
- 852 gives -372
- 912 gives -404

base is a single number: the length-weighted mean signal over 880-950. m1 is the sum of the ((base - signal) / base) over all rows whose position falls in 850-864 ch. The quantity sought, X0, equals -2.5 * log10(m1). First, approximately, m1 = 0.44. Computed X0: 0.89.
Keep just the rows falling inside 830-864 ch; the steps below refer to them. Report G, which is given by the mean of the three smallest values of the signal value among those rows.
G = 354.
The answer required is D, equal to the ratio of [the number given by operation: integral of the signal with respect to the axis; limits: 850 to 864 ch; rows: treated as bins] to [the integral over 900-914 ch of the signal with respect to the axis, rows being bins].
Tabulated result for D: 0.85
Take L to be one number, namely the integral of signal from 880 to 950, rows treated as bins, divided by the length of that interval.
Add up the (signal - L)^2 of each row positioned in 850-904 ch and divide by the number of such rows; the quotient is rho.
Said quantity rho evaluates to 2571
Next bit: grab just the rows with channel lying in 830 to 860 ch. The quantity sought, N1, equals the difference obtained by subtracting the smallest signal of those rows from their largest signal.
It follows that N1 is 41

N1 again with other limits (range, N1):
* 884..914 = 92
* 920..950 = 15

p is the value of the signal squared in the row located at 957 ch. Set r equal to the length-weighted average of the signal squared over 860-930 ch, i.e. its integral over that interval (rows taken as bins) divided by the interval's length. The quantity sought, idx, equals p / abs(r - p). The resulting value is 43.6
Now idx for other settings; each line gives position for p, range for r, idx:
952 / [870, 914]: 6.2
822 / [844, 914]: 12.7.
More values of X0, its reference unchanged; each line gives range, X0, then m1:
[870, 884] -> 2.24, 0.13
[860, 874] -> 1.08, 0.37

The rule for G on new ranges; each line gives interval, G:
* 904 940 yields 384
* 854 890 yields 354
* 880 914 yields 408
